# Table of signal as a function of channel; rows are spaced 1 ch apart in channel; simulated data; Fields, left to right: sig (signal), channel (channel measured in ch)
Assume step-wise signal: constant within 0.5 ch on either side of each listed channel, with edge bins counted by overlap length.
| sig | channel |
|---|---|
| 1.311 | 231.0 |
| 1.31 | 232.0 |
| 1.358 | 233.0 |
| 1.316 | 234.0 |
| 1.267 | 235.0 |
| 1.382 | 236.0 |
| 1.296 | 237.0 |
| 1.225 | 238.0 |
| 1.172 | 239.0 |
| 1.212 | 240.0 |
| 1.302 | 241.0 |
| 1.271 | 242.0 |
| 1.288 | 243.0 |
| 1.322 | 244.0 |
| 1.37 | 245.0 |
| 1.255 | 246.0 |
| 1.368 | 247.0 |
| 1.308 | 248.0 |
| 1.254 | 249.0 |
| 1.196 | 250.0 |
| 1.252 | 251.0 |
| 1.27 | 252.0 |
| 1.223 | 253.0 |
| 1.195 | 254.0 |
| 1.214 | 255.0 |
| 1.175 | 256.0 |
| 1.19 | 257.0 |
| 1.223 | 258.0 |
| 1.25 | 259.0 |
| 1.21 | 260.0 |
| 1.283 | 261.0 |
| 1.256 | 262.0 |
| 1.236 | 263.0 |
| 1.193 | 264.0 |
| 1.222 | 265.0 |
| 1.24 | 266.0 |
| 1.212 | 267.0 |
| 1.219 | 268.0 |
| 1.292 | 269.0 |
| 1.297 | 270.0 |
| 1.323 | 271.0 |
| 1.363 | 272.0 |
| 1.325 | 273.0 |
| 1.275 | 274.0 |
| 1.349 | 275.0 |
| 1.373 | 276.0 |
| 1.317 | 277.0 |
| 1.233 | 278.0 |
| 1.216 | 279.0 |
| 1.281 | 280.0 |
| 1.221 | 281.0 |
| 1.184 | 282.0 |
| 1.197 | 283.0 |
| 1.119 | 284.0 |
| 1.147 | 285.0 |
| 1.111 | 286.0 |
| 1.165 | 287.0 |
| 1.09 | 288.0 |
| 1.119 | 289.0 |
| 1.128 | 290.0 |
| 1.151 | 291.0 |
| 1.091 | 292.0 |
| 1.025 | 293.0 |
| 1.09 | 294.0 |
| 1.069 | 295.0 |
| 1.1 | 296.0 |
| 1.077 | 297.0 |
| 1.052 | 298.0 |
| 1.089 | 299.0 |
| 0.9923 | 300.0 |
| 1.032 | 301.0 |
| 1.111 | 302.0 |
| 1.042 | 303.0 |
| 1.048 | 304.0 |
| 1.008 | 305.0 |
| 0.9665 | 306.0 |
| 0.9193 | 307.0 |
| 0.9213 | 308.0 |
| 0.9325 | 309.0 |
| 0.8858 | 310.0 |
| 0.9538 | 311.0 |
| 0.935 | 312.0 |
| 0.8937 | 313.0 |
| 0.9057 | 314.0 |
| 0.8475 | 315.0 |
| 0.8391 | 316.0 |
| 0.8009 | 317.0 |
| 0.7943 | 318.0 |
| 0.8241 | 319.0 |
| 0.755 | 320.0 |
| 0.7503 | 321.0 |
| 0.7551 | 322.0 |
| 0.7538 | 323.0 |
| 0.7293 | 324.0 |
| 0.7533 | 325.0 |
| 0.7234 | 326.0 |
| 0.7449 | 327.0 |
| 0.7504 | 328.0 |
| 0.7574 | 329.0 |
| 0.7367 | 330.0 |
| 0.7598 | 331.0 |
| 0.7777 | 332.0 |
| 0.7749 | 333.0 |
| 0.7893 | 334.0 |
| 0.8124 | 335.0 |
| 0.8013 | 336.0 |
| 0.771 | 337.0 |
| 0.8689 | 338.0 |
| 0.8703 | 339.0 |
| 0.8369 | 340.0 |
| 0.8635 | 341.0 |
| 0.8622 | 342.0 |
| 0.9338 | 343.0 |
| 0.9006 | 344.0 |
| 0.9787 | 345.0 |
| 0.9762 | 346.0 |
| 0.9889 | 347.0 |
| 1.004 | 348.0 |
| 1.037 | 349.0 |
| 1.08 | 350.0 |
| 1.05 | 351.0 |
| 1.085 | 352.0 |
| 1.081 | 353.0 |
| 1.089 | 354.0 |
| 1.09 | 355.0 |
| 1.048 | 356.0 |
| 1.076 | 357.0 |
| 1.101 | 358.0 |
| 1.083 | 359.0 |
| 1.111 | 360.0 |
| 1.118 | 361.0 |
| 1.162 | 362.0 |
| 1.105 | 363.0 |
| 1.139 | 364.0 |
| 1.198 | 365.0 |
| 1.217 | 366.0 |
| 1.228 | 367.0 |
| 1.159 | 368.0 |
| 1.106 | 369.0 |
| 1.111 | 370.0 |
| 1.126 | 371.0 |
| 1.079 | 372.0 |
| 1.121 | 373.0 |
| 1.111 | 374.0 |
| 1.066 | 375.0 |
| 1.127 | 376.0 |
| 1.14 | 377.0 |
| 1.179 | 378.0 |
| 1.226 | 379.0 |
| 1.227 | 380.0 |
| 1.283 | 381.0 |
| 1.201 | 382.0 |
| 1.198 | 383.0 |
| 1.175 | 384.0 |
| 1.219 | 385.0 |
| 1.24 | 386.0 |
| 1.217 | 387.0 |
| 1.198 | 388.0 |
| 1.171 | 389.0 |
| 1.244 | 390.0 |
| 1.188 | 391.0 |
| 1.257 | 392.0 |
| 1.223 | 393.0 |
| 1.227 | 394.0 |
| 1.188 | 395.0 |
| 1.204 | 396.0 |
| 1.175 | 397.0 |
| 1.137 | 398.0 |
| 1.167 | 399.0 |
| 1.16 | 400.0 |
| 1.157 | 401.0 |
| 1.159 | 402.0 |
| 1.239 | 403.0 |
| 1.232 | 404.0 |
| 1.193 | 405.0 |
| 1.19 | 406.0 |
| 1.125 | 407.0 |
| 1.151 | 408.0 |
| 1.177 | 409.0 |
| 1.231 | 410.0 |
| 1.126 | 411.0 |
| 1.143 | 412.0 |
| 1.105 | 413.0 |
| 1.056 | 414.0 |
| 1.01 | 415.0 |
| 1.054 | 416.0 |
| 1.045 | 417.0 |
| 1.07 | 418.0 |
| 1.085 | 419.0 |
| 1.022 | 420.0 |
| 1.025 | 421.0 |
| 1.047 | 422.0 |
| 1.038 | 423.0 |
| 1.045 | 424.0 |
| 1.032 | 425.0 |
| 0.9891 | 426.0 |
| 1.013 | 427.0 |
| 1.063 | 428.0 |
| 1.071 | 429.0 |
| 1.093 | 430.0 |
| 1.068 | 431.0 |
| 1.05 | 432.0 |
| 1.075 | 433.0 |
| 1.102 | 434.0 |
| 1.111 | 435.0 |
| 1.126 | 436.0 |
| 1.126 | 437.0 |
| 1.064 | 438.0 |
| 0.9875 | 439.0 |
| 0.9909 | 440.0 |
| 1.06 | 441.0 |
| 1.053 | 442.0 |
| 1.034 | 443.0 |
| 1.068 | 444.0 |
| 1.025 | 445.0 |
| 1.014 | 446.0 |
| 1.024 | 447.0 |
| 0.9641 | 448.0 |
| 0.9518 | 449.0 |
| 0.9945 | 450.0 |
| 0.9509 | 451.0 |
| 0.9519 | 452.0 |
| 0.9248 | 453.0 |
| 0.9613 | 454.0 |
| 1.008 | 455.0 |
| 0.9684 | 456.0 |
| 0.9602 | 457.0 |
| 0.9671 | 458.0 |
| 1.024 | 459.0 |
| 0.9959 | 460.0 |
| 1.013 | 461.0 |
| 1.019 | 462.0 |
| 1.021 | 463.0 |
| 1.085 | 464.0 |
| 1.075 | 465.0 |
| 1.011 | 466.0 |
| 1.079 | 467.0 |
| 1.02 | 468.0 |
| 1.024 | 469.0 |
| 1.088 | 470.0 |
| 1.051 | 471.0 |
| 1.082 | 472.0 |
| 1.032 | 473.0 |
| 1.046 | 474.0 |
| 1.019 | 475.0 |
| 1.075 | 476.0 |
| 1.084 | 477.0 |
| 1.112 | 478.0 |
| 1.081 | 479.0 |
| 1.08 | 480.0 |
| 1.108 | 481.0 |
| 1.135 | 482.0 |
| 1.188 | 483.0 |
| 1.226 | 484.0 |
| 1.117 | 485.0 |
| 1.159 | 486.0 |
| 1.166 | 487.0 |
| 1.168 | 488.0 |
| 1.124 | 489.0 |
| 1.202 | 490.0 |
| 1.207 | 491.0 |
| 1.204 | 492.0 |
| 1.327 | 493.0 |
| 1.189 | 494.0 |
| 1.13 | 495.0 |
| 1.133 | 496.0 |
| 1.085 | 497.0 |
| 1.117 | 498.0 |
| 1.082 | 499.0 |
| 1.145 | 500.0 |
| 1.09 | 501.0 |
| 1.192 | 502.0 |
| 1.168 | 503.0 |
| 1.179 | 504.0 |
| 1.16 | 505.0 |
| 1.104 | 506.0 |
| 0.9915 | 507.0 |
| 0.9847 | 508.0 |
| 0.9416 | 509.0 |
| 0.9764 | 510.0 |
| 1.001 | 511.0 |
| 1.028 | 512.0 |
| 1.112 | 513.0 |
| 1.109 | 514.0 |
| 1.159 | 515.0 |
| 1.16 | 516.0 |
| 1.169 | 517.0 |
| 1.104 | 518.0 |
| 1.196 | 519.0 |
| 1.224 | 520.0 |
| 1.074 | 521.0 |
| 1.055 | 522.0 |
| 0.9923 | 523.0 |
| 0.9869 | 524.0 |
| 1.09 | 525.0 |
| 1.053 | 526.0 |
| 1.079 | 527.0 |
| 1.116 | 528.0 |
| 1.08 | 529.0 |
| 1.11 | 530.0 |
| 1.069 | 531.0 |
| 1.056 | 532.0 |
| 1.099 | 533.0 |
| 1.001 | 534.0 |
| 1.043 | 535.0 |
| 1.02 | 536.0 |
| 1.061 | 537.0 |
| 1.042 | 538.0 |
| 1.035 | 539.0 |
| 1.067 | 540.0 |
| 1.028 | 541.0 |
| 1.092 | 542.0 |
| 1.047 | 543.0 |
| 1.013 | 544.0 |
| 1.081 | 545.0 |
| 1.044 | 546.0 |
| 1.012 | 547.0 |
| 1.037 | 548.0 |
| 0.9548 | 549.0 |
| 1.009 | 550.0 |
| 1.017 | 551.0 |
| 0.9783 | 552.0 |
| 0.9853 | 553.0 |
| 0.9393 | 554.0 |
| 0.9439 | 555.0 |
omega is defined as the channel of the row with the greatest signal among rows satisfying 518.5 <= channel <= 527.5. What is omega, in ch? 520.0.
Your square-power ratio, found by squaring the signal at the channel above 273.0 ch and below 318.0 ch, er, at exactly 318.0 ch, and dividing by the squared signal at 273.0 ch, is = 0.36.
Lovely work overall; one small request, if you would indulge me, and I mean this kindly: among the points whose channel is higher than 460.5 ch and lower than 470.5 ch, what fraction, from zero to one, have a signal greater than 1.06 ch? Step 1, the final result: 0.4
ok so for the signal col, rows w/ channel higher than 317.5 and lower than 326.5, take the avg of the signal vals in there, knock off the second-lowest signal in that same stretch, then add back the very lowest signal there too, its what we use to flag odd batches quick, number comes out 0.75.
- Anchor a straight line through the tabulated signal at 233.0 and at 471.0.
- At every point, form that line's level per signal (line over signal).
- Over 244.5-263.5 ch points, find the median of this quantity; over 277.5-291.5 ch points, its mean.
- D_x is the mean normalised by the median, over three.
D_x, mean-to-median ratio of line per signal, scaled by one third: 0.35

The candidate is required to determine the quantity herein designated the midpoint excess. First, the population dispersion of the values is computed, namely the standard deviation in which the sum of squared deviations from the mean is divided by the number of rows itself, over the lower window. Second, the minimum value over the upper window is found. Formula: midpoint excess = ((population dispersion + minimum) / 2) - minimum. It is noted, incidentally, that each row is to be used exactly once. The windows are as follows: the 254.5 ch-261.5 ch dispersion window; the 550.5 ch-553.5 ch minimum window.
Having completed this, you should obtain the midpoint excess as -0.47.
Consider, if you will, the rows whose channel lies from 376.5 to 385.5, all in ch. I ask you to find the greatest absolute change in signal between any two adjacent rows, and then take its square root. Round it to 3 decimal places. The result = 0.286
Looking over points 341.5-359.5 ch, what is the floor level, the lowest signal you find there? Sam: 0.8622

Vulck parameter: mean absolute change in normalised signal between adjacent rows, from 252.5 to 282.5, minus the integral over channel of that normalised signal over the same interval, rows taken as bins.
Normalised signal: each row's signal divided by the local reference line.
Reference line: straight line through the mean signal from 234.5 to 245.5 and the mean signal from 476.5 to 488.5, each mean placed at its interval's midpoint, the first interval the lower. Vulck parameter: -30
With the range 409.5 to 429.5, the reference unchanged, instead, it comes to -18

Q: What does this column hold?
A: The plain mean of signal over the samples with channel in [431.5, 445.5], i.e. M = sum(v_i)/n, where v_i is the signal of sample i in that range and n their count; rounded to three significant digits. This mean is 1.06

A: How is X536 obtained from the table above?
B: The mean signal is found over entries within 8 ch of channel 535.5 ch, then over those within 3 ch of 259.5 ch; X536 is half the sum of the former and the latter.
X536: 1.15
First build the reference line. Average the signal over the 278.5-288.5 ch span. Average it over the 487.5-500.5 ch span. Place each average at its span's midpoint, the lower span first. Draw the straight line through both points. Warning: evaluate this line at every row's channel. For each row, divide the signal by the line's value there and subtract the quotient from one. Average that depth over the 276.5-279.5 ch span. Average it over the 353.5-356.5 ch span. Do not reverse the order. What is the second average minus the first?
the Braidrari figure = 0.15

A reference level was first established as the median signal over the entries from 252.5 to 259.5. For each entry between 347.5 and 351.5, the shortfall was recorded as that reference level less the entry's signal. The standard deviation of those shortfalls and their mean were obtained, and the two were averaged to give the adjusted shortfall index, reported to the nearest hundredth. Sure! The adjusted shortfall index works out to 0.10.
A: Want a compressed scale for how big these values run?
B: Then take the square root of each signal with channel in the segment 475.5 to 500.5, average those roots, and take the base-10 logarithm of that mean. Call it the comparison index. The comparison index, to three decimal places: 0.029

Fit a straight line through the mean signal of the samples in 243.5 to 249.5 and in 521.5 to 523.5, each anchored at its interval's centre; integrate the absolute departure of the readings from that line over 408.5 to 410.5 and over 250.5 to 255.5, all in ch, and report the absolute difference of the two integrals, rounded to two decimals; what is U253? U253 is 0.25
